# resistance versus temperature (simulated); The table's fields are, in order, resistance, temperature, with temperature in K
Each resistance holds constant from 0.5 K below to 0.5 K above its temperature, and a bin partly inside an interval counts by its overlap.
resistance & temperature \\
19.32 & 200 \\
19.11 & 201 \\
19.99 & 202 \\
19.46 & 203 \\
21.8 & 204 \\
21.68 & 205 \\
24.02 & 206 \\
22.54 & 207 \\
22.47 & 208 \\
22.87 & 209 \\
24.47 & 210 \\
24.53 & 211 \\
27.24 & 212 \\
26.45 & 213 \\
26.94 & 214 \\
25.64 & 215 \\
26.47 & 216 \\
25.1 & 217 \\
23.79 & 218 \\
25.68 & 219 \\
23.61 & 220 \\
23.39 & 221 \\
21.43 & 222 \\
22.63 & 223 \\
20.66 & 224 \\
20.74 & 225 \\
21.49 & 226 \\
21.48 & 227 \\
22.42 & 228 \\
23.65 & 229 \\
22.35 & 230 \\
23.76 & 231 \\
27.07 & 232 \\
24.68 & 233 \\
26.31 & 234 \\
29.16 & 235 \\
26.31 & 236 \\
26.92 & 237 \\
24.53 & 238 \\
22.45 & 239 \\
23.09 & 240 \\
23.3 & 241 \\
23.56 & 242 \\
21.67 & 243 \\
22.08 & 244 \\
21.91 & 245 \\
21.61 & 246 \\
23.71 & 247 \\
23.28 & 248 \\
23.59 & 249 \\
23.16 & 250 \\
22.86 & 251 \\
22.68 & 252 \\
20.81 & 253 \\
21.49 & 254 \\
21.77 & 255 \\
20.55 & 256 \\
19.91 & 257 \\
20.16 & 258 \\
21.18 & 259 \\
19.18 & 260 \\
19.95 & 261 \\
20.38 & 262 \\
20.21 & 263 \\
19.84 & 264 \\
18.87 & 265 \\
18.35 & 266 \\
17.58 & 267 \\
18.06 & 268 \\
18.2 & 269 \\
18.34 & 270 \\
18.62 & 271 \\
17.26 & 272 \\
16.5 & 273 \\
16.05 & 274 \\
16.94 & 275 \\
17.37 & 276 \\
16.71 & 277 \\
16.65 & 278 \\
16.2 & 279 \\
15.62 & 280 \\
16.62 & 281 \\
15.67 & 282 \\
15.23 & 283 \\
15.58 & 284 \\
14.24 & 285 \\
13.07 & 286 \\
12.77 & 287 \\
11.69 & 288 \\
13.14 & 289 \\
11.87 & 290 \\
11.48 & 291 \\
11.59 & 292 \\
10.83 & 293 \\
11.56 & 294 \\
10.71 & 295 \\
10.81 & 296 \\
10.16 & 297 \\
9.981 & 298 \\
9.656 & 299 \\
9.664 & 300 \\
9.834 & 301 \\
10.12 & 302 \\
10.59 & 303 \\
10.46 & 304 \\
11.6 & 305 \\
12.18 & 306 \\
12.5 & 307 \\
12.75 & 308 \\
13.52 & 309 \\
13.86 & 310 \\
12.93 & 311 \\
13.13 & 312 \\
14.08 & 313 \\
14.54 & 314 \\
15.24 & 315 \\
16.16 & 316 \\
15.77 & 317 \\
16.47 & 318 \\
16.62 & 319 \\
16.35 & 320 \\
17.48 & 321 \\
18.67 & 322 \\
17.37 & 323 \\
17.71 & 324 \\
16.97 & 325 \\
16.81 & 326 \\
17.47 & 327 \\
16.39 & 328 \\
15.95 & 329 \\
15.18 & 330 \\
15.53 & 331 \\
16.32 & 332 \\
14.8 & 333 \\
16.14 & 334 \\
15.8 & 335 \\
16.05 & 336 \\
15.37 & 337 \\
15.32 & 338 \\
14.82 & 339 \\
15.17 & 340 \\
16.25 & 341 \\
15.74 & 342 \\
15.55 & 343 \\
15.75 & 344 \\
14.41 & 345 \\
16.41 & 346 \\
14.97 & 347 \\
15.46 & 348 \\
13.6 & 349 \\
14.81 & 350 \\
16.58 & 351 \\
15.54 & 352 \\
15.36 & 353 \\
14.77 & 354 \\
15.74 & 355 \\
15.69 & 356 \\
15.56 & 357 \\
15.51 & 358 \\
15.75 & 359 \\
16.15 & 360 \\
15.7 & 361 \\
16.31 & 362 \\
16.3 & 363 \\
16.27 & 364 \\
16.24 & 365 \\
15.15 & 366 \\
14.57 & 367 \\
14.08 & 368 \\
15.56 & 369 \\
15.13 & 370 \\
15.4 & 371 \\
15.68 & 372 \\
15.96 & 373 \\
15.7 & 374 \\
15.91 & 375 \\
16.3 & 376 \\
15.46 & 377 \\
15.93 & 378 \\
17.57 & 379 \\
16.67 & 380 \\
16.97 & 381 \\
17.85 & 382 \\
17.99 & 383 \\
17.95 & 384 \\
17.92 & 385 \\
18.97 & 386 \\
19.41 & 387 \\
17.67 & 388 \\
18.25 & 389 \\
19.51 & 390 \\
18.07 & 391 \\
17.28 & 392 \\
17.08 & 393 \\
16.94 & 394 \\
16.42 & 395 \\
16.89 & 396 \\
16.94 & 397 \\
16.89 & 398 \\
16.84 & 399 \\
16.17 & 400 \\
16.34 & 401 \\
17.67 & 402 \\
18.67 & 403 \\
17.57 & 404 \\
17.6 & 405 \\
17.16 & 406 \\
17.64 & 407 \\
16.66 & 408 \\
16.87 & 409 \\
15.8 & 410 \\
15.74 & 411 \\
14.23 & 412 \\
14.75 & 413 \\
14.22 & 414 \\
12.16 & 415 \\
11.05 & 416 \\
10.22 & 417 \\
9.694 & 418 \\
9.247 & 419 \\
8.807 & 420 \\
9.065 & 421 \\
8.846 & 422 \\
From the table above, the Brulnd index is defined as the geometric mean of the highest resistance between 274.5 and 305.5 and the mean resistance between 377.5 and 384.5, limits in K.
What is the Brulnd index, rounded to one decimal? 17.3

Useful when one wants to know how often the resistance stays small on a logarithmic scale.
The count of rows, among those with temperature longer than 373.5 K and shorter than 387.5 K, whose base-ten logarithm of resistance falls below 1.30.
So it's 14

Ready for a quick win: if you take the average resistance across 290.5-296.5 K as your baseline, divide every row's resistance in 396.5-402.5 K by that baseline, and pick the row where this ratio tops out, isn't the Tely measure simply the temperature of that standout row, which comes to 402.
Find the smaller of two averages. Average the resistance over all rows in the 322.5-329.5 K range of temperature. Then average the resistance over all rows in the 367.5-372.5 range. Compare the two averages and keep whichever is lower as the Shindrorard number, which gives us 15.2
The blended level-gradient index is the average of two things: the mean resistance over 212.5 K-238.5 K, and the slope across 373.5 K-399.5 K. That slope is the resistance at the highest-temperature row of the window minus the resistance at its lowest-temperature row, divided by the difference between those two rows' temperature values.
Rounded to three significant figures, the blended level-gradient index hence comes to 12.2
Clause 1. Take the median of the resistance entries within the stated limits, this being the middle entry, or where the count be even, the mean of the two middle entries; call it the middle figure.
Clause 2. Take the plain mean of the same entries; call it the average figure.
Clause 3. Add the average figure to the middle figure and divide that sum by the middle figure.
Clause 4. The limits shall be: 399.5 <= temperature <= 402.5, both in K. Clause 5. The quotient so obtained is 2.02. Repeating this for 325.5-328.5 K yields 2.00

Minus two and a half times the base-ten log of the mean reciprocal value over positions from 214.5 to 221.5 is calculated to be 3.48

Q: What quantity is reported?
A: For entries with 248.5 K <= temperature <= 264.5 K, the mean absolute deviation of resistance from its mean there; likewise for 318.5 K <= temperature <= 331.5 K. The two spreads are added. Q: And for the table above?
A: 1.9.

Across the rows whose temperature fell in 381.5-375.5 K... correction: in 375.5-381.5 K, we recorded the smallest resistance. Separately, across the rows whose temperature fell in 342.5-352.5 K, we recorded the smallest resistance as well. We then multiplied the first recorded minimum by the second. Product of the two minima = 210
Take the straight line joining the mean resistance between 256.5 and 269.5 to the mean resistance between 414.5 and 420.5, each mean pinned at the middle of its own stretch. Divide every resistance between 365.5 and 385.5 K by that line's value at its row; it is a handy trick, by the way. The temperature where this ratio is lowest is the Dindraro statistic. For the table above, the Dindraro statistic 368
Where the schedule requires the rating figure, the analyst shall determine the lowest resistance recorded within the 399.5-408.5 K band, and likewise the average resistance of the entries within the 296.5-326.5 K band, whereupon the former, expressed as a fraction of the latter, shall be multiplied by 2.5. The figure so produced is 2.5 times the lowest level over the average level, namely 2.9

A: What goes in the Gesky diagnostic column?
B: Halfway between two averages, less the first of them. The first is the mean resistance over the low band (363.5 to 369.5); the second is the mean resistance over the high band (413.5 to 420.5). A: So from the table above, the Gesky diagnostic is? -2.3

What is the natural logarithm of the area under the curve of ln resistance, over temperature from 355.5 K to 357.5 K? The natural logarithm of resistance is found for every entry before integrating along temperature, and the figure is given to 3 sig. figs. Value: 1.70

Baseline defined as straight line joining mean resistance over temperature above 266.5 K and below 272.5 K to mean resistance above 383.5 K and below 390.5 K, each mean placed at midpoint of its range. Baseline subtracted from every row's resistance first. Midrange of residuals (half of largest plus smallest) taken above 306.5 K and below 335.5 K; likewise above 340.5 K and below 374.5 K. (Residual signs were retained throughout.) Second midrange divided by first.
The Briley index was 1.2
